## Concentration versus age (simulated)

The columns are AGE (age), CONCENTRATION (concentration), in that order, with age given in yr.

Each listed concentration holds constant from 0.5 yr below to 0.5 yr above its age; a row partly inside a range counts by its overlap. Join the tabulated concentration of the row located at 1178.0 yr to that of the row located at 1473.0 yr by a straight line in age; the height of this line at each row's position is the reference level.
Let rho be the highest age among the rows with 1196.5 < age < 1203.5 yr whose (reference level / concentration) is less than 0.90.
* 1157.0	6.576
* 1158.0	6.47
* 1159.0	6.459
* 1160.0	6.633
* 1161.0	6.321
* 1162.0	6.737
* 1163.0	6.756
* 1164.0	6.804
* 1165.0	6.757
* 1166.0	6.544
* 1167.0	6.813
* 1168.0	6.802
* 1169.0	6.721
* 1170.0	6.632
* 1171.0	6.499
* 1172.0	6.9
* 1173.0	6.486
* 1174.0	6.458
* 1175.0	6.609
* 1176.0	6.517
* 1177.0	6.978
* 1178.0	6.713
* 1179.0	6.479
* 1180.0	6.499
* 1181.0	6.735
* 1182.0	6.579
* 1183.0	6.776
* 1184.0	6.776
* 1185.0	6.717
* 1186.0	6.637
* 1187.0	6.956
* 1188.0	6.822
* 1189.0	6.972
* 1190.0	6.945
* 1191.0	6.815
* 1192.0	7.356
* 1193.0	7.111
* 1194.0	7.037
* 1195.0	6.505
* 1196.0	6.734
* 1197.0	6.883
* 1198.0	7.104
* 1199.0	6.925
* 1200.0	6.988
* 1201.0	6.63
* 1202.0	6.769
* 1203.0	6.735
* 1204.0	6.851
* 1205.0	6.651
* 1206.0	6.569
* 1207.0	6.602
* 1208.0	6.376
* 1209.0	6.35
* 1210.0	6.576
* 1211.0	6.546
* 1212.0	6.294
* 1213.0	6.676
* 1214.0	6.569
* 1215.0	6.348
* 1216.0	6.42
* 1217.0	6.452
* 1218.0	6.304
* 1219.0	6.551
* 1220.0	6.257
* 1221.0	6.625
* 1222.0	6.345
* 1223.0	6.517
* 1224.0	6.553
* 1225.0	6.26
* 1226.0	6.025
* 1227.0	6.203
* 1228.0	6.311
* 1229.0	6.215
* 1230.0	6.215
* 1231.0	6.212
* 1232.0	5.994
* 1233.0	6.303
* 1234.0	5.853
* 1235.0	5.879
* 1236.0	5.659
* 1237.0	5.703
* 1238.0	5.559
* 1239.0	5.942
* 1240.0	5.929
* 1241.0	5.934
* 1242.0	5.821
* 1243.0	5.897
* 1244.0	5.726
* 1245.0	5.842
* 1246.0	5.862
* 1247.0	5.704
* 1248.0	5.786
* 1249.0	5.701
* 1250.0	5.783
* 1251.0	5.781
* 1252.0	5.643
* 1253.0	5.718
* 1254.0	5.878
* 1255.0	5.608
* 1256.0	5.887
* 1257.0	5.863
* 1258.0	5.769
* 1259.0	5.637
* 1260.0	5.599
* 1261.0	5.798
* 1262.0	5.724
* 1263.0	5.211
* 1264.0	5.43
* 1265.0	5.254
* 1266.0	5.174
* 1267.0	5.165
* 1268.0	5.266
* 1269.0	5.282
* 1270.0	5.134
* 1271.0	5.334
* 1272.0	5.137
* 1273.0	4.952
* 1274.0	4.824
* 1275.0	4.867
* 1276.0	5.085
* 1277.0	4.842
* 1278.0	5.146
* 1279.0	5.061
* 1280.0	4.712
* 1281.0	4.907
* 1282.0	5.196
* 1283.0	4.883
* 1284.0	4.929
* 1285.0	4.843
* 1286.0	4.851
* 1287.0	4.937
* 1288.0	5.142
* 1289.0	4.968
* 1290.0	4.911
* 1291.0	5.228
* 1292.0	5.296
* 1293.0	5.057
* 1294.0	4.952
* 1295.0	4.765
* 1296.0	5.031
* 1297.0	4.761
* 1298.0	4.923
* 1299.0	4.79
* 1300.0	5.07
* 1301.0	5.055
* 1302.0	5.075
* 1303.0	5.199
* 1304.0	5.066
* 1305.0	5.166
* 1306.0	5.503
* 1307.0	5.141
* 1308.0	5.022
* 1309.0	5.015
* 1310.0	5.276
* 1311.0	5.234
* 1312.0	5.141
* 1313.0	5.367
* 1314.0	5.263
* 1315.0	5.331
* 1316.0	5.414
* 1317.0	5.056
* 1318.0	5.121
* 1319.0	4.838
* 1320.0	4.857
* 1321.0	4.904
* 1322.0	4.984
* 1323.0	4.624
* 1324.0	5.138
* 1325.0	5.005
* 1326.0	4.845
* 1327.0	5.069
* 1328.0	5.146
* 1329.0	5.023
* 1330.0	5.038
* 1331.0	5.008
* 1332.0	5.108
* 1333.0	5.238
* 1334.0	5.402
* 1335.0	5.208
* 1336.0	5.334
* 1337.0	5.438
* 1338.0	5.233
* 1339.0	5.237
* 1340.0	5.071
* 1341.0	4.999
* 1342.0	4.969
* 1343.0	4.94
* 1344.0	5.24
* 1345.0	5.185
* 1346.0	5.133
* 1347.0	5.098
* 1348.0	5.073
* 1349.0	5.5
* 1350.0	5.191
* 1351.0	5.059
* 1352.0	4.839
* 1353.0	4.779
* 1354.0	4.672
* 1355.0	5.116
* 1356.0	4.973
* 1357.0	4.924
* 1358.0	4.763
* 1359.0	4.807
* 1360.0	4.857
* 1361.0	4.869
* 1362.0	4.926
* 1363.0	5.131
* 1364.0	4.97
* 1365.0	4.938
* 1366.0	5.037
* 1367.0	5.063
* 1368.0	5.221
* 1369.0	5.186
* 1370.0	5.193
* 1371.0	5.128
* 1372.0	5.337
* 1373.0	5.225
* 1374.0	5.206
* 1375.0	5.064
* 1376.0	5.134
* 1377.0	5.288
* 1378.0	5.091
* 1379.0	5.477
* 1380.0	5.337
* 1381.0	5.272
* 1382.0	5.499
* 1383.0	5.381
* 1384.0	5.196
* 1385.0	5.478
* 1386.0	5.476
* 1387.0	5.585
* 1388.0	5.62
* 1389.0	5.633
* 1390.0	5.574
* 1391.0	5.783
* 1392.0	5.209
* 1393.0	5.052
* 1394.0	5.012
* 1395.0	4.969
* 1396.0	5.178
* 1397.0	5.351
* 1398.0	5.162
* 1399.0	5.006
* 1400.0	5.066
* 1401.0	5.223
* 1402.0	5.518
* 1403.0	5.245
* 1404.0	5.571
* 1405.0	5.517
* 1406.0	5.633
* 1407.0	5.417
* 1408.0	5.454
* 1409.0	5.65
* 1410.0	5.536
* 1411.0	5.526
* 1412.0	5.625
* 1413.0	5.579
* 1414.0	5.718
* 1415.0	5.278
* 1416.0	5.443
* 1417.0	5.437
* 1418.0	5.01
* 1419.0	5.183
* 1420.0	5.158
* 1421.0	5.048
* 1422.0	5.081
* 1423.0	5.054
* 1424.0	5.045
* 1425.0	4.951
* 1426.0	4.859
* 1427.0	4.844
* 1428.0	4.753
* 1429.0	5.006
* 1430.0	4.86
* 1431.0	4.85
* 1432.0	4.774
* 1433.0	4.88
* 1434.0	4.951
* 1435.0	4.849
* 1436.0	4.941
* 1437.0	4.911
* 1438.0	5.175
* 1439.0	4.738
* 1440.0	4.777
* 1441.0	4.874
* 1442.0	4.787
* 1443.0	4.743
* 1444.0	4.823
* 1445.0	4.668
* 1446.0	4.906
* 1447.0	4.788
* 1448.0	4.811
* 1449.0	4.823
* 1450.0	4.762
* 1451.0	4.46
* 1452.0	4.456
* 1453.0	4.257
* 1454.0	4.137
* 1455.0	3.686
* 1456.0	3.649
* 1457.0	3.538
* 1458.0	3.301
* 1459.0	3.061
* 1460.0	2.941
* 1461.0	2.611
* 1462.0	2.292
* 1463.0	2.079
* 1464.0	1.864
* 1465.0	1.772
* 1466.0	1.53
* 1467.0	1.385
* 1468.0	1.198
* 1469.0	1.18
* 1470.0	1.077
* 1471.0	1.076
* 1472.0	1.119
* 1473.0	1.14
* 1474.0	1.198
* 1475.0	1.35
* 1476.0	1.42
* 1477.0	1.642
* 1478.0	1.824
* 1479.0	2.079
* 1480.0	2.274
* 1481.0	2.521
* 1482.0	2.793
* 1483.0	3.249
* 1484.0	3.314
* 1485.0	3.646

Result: 1198.0 yr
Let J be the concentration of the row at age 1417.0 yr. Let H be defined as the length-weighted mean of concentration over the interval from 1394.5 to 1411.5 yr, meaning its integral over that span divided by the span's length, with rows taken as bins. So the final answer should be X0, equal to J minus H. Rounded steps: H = 5.4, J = 5.437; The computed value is 0.1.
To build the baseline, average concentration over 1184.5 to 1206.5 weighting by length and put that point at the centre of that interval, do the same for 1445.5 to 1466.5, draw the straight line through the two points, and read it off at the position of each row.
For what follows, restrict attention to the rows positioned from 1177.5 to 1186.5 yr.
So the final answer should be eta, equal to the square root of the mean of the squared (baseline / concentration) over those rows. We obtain 1.06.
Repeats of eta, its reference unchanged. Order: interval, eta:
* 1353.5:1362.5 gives 0.98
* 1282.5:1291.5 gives 1.14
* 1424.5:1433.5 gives 0.79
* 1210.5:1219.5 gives 1.02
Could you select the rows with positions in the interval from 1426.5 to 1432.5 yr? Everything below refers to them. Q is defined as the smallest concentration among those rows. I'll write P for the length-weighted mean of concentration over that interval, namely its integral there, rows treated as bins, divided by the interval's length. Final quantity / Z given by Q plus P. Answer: 9.6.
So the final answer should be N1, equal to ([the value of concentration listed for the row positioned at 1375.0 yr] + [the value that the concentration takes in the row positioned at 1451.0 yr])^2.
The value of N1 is 91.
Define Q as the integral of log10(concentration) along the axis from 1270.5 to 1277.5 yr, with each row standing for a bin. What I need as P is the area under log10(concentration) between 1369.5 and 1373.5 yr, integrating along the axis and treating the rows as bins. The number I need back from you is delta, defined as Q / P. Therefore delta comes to 1.7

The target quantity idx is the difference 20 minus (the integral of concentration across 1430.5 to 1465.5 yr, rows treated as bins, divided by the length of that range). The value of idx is 15.9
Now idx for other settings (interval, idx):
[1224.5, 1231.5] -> 13.8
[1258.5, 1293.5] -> 14.9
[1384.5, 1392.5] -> 14.5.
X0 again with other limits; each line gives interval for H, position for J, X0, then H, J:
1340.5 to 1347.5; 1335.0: 0.1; 5.1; 5.208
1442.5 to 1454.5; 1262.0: 1.1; 4.6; 5.724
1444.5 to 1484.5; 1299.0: 2.0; 2.8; 4.79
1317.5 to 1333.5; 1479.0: -2.9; 5.0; 2.079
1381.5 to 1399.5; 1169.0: 1.4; 5.3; 6.721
